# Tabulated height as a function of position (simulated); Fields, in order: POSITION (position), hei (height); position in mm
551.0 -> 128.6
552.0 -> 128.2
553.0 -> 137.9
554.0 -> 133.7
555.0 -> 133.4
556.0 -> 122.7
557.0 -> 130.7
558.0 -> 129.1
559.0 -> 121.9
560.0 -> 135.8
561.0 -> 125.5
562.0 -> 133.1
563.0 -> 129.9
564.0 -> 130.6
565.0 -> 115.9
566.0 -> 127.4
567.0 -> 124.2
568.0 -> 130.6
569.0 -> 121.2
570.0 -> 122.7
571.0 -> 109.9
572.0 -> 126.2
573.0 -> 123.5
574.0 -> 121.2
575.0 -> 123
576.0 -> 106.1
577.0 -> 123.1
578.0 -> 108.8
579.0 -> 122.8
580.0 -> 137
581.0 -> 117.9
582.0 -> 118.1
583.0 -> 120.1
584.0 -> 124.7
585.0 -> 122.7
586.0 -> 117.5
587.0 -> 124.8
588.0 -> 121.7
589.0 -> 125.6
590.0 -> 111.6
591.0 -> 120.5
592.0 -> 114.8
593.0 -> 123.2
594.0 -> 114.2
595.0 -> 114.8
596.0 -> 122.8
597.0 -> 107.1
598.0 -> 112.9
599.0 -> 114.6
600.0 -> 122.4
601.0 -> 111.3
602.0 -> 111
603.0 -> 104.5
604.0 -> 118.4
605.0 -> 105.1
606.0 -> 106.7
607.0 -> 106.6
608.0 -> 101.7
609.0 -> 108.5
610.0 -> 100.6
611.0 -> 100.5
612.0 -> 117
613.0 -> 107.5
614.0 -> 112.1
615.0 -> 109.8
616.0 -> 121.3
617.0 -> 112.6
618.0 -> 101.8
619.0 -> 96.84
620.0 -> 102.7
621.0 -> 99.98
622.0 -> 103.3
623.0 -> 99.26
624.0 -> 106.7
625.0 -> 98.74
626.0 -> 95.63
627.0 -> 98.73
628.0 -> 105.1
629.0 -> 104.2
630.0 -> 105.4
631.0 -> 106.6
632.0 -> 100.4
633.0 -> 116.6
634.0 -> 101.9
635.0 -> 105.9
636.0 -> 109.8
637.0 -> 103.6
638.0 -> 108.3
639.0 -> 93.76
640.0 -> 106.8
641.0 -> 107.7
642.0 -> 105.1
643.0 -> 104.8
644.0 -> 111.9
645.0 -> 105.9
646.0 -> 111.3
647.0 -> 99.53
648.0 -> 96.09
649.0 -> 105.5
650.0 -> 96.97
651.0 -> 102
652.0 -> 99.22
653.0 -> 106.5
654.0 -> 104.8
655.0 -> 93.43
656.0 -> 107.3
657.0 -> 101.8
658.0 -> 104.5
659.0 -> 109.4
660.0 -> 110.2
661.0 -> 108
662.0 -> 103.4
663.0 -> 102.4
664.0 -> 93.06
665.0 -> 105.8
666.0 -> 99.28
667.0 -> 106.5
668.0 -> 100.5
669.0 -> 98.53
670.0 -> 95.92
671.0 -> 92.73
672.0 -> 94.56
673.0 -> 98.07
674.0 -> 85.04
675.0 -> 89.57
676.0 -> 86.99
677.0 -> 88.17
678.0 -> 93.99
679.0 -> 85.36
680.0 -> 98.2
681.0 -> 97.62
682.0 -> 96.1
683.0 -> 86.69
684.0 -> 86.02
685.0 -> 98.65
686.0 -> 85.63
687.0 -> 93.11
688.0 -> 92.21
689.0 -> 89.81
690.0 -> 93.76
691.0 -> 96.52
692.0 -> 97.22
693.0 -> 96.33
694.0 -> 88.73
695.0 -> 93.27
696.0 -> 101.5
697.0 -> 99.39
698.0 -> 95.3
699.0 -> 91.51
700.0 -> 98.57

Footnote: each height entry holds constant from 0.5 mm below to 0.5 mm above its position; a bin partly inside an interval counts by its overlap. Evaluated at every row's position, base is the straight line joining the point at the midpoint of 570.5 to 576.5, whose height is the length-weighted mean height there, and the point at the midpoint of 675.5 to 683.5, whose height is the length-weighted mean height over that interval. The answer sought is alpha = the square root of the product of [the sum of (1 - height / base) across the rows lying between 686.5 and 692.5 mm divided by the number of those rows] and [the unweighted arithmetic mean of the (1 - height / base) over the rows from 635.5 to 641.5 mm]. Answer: 0.039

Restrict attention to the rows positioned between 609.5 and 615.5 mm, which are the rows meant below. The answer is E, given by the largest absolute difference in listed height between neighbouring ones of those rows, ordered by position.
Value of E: 16.5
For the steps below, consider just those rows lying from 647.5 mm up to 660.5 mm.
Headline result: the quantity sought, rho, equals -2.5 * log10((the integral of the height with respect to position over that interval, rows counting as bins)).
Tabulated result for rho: -7.82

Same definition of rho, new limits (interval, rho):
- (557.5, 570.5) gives -8.04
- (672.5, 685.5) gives -7.69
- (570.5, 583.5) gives -7.98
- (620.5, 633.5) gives -7.82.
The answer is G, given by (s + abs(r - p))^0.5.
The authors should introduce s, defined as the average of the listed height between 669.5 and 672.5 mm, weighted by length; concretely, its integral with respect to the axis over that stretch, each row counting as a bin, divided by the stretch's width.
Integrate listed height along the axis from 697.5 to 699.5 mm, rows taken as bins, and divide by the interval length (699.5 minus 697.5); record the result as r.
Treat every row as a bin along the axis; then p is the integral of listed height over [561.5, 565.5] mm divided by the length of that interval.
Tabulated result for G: 11.3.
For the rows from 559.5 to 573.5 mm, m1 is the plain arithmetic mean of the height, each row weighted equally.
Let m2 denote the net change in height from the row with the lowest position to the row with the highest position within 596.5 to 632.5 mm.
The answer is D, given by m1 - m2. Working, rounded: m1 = 125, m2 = -7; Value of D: 132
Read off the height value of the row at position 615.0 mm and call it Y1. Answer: 109.8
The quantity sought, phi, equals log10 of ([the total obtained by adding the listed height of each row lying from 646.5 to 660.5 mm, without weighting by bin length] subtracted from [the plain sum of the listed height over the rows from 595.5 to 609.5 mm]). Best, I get 2.07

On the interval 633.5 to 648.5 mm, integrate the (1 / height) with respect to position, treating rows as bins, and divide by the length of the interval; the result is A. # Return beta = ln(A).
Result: -4.65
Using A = 0.0096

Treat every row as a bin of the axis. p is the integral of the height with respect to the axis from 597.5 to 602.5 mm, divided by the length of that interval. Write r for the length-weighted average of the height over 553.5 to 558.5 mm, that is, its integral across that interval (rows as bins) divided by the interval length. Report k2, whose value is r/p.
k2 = 1.1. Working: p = 114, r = 130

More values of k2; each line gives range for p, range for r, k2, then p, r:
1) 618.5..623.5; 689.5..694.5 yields 0.9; 100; 95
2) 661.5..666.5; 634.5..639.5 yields 1.0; 101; 104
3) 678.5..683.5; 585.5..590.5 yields 1.3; 93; 120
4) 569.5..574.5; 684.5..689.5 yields 0.8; 121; 92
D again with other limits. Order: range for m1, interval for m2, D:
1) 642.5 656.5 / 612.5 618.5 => 109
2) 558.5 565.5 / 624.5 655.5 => 133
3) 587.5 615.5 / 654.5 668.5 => 105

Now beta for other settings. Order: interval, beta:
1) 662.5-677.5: -4.56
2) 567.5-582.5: -4.79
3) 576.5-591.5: -4.79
